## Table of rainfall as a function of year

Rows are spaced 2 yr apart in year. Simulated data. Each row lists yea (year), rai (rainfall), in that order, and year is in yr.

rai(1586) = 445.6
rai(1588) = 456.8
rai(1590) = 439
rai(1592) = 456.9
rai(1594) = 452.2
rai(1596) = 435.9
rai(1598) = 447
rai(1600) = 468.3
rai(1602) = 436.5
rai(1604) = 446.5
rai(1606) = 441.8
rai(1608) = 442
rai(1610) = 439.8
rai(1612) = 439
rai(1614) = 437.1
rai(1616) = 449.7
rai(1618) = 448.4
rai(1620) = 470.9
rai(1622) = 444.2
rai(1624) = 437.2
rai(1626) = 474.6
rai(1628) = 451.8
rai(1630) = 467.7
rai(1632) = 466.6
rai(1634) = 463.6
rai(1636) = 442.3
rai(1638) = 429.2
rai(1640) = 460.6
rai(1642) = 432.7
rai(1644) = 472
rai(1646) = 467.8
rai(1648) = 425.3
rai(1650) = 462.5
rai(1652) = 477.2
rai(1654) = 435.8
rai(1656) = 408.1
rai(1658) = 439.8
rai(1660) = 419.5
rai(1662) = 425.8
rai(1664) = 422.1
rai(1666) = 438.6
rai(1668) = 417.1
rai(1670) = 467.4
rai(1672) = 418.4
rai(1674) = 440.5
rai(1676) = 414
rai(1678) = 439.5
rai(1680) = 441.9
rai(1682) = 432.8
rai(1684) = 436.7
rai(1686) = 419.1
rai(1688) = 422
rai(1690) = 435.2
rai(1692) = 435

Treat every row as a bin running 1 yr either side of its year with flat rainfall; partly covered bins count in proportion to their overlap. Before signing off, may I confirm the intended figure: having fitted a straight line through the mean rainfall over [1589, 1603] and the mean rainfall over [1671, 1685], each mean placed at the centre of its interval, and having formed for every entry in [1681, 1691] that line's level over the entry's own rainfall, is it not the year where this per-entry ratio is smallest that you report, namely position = 1684 yr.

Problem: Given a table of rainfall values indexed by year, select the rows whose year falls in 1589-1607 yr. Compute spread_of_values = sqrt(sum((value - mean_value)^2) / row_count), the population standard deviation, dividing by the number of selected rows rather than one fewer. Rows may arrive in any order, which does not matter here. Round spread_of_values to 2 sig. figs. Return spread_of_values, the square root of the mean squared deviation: 10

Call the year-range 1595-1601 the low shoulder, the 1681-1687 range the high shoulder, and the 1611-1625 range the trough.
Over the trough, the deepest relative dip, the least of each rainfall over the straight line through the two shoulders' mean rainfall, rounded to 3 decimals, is 0.979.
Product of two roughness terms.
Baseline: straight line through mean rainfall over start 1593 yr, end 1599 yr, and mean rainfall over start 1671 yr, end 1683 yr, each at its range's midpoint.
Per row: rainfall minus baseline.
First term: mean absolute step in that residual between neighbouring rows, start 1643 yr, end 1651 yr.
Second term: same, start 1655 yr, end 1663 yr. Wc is 544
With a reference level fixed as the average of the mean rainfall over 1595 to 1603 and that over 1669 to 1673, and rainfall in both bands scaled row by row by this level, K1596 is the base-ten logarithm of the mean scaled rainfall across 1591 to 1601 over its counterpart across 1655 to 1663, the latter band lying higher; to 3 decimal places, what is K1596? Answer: 0.029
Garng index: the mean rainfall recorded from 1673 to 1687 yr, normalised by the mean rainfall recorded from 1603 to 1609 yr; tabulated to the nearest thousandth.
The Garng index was 0.974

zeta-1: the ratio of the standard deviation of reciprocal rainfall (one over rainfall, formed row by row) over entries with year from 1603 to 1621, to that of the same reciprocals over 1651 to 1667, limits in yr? 0.47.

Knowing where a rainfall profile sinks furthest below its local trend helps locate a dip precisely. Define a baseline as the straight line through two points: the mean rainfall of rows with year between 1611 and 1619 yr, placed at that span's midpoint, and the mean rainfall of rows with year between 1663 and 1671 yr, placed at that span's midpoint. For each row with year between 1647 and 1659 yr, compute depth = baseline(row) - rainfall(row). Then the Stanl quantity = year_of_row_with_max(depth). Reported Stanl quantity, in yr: 1656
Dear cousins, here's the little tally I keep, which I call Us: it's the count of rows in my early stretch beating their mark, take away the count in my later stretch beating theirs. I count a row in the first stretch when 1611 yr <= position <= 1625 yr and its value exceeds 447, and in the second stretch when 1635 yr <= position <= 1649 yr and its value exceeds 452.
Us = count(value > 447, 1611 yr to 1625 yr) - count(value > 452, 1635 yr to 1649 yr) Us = 0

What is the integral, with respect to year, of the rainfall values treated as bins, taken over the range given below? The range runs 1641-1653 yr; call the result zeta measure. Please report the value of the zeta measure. 5475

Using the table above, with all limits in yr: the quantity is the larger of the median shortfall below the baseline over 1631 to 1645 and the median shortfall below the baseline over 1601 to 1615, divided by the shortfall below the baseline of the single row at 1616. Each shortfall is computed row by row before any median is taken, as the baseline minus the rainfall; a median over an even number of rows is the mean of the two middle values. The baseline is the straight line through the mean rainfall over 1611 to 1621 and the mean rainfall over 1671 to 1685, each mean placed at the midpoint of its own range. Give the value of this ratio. -16.0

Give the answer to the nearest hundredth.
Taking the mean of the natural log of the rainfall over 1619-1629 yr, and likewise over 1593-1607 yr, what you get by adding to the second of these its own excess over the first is 6.08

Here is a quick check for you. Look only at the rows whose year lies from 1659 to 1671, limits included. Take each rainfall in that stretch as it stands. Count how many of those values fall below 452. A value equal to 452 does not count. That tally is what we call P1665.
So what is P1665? 5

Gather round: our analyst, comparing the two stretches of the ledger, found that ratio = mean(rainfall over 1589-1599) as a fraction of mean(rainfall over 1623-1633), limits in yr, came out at 0.97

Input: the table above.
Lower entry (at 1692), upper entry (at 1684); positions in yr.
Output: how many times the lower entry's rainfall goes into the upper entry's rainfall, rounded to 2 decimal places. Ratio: 1.00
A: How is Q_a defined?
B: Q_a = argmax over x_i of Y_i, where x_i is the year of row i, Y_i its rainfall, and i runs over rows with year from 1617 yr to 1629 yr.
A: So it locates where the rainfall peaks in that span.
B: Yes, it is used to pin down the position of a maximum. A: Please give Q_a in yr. 1626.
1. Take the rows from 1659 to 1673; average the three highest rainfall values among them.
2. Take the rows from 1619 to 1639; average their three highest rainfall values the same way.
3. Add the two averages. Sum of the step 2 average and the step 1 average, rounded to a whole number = 915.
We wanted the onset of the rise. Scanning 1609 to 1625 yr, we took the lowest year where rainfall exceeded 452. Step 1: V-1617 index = 1620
